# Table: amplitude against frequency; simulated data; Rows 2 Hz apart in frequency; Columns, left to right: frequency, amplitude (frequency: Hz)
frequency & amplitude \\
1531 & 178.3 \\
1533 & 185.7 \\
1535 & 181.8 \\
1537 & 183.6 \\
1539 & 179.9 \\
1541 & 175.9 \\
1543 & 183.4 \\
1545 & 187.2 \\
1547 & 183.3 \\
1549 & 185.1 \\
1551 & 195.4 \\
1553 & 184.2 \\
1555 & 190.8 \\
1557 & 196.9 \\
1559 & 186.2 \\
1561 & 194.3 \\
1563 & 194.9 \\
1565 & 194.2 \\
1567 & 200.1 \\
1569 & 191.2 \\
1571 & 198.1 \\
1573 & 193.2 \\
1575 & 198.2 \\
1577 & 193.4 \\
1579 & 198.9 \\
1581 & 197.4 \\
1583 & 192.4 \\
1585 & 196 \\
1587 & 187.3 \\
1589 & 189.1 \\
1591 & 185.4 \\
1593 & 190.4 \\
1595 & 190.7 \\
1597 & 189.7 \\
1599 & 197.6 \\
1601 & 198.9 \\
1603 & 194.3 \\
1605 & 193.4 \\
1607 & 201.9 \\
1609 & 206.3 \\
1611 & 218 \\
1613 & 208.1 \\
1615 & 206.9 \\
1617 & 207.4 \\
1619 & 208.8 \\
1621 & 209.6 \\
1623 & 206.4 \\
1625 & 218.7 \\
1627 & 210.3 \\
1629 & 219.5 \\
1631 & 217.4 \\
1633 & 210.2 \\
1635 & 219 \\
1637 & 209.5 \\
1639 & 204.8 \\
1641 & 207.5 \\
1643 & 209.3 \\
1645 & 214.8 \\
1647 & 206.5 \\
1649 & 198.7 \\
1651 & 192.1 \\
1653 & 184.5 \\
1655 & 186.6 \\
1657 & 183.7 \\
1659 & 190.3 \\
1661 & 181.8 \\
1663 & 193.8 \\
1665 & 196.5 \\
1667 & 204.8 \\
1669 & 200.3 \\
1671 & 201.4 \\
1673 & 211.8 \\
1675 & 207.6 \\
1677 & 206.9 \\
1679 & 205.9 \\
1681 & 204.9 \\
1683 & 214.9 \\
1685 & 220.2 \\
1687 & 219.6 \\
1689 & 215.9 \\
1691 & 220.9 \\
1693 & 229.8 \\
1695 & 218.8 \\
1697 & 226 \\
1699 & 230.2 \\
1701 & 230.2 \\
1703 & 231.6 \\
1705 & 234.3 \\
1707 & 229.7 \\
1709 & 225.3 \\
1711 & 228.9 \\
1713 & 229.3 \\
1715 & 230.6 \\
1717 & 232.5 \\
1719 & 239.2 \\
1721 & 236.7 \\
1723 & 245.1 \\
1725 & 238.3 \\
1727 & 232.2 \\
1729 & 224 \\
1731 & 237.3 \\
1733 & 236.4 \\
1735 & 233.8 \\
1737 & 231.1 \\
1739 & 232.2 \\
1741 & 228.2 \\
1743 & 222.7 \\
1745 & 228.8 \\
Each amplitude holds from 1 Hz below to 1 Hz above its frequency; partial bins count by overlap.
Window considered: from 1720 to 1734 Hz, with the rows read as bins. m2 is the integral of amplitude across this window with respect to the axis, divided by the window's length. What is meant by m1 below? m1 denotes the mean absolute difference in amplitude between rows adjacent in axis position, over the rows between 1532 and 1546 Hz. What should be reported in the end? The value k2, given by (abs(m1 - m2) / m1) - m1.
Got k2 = 52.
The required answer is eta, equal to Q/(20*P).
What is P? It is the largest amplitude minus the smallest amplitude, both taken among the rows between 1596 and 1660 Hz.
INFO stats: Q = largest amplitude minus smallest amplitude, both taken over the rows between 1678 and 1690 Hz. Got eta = 0.021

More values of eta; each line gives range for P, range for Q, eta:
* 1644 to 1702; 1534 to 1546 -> 0.012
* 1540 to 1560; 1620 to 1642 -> 0.035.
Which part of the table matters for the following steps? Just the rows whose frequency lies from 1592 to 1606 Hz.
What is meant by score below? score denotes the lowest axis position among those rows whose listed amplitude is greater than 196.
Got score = 1599 Hz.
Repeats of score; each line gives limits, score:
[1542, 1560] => 1557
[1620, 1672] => 1621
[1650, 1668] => 1665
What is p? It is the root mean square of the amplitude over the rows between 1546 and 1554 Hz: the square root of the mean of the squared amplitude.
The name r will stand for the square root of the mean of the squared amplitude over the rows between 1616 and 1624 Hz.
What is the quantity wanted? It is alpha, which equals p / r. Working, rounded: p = 187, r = 208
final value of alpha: 0.90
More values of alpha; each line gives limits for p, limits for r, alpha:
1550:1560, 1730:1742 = 0.82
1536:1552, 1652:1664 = 0.99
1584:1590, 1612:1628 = 0.91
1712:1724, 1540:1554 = 1.27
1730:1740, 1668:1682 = 1.14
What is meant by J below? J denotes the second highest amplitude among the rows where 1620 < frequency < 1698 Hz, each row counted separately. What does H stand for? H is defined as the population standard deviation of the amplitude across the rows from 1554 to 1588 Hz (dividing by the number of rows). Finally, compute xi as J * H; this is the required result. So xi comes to 860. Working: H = 3.8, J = 226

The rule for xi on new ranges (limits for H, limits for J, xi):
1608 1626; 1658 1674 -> 936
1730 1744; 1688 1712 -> 1078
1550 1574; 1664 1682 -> 919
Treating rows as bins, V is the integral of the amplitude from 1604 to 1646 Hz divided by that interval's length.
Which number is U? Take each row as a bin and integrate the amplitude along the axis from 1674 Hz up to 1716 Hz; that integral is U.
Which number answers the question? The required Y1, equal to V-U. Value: -9113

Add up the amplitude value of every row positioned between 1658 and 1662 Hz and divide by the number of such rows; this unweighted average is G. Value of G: 186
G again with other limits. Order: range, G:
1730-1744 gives 232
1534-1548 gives 182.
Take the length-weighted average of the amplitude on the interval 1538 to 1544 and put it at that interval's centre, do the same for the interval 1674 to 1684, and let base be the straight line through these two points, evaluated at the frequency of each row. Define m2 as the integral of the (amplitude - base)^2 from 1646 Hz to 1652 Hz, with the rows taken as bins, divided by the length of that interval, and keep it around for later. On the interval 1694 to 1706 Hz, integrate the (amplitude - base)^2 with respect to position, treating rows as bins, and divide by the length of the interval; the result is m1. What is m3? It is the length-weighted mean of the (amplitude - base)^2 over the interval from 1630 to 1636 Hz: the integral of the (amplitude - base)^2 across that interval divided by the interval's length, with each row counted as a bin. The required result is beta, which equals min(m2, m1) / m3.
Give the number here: 0.2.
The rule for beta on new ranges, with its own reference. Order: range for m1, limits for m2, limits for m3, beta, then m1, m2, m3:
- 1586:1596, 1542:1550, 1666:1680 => 0.4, 5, 19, 13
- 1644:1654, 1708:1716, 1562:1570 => 1.1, 132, 191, 116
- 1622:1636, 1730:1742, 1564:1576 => 1.7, 302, 195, 113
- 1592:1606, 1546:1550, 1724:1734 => 0.0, 13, 10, 263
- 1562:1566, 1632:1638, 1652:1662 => 0.3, 102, 212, 338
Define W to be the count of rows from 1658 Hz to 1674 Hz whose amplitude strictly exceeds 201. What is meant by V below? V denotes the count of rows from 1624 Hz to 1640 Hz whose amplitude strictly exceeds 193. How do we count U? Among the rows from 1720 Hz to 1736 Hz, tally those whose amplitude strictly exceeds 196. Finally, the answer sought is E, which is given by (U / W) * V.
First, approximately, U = 8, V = 8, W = 3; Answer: 21.3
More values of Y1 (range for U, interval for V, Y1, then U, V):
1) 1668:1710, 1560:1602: -8979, 9172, 194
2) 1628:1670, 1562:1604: -8269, 8463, 194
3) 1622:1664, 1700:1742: -8298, 8531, 233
